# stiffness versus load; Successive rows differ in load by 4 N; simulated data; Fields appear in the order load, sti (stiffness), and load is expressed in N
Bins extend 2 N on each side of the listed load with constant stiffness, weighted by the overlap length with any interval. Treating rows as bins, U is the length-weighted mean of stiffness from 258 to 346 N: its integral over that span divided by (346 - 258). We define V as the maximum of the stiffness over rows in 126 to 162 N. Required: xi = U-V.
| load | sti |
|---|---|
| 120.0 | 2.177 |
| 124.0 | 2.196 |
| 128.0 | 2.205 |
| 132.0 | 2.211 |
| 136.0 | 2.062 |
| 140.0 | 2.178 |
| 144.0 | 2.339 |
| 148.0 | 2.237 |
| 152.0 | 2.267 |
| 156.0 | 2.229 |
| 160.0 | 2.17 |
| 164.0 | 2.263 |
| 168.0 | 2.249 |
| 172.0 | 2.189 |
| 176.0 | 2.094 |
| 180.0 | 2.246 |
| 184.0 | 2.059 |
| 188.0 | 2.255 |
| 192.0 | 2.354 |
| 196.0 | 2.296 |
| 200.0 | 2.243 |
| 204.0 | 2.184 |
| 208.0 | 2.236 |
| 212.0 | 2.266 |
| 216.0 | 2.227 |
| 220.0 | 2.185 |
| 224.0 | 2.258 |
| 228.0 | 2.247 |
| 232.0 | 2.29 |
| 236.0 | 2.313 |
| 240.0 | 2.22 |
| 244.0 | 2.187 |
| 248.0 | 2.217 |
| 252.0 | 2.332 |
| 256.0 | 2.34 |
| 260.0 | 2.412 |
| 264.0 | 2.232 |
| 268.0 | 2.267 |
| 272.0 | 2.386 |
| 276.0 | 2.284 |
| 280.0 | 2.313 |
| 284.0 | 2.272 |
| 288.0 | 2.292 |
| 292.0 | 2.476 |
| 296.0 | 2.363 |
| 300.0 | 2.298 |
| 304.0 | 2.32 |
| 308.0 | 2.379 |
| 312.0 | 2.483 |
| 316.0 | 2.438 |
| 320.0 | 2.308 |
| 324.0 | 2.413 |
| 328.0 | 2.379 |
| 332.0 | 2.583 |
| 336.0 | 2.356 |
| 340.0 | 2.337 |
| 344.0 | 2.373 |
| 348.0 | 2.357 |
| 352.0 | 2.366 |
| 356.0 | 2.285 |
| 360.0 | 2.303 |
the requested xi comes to 0.02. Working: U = 2.36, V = 2.339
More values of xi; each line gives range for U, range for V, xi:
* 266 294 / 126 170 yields -0.01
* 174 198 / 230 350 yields -0.37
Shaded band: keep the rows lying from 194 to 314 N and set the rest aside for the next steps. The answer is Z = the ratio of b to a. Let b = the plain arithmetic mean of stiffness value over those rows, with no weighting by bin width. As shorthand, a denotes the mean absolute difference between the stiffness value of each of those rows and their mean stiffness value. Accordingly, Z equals 39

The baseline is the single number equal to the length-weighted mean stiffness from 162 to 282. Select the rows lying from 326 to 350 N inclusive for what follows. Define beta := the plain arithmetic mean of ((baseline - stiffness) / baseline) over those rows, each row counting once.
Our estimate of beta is -0.06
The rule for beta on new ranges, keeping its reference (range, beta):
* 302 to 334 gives -0.07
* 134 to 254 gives 0.01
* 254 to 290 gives -0.02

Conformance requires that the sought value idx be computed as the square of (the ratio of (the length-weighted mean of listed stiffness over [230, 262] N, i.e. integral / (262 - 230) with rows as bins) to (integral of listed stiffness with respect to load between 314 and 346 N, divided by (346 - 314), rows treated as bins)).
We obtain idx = 0.91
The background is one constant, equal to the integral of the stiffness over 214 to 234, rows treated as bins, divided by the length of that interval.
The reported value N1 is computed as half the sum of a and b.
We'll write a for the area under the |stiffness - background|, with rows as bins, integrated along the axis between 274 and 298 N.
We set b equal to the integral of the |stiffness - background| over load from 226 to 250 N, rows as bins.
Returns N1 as 1.6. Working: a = 2.2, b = 0.9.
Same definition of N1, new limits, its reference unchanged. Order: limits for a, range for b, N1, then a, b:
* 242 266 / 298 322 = 2.5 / 1.8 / 3.1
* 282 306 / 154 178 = 1.8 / 2.3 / 1.3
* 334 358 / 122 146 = 2.2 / 2.5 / 1.8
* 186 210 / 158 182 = 1.1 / 1.0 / 1.2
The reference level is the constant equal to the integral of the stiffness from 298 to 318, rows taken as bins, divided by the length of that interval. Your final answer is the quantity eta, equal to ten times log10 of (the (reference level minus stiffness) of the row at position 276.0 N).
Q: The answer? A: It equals -10.0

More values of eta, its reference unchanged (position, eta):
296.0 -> -16.9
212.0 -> -9.3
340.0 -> -13.3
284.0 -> -9.5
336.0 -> -15.6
